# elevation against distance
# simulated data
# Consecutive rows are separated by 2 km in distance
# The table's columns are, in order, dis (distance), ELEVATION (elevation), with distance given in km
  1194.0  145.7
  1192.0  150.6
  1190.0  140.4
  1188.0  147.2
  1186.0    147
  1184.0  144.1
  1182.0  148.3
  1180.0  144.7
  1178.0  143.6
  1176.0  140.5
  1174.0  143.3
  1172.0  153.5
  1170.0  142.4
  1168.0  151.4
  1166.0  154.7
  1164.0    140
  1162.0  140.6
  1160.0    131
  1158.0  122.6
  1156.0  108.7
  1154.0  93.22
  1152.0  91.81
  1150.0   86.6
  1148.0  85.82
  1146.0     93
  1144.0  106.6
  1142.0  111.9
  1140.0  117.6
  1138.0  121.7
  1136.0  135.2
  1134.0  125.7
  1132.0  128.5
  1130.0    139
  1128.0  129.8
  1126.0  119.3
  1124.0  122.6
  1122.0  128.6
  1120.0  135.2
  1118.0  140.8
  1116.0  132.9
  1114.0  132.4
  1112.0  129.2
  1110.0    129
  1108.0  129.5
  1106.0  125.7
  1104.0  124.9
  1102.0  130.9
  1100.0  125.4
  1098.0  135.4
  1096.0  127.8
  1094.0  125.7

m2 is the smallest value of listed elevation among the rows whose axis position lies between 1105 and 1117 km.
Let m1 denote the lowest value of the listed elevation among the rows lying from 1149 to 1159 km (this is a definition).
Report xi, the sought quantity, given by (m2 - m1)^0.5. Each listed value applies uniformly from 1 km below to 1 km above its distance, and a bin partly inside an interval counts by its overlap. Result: 6.3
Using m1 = 86.6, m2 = 125.7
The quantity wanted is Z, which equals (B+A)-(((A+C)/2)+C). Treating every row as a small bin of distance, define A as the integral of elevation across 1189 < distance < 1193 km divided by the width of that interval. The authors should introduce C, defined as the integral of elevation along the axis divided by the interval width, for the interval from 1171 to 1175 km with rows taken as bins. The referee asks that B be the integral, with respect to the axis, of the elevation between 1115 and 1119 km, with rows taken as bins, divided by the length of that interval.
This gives -13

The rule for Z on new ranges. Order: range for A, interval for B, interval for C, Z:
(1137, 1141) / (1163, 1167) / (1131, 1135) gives 17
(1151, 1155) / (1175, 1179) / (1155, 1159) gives 15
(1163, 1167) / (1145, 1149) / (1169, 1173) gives -59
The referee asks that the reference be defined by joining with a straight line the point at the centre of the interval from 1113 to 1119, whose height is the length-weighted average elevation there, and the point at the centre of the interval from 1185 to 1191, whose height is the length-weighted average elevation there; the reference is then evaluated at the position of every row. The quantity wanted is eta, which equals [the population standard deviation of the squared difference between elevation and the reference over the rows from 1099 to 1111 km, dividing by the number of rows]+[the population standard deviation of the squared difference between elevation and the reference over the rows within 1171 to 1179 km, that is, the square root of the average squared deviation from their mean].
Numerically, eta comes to 75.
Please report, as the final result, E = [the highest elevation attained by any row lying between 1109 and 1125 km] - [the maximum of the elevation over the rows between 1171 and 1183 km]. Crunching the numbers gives -13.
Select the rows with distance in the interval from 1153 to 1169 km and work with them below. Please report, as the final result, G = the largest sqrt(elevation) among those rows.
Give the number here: 12.4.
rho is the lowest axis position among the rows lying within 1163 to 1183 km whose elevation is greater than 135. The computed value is 1164.0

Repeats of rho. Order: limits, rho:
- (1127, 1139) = 1130.0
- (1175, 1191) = 1176.0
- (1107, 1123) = 1118.0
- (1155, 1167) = 1162.0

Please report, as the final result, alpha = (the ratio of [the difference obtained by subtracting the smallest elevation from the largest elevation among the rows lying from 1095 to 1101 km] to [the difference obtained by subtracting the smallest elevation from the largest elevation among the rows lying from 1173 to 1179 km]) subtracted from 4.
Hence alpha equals 0.8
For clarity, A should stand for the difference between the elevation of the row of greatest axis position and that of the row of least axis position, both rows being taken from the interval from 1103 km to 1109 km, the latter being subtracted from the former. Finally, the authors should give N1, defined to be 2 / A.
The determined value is 0.4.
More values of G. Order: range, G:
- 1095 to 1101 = 11.6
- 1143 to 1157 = 10.4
